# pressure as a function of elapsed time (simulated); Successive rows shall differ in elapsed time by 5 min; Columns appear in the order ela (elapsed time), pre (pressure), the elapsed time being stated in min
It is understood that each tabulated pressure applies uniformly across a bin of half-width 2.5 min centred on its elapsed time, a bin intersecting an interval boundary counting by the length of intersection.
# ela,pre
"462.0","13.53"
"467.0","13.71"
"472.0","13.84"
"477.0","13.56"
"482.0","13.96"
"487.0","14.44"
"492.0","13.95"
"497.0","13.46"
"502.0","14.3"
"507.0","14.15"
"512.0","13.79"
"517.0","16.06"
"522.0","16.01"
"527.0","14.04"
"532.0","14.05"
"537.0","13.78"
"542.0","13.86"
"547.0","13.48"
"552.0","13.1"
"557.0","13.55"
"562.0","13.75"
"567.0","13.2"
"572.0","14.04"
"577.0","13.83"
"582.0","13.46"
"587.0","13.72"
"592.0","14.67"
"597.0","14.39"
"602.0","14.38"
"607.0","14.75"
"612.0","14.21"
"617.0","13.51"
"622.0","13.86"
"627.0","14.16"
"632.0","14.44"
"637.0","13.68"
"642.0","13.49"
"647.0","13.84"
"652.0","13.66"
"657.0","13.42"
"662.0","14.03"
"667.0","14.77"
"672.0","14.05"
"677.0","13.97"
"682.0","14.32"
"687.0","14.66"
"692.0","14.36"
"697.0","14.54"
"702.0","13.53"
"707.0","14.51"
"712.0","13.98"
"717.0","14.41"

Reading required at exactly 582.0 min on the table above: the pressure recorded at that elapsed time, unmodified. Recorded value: 13.46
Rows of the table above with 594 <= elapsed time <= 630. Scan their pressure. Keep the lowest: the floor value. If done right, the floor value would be 13.51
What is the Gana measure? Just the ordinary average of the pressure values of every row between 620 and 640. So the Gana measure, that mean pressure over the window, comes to 14.0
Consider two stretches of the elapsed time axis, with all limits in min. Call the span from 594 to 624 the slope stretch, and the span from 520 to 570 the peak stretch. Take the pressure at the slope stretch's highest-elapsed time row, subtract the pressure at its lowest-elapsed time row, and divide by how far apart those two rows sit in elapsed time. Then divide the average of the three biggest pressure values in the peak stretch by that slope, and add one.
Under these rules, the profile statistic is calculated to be -692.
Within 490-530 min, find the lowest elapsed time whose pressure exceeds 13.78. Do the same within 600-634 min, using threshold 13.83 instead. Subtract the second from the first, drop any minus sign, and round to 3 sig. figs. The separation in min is 110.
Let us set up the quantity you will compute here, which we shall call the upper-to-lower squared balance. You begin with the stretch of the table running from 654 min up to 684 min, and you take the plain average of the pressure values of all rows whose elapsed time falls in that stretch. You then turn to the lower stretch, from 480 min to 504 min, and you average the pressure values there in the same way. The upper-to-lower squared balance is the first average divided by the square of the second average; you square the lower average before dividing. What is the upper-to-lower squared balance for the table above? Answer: 0.0717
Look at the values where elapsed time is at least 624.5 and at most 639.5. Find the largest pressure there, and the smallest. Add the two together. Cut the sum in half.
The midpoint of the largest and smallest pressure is 14.1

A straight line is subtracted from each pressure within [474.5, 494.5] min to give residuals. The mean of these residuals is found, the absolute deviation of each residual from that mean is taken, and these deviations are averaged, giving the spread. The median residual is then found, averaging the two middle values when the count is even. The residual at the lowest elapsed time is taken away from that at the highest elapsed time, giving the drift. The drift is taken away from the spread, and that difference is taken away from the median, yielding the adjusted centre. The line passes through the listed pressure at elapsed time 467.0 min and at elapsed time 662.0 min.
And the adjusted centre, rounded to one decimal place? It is 0.3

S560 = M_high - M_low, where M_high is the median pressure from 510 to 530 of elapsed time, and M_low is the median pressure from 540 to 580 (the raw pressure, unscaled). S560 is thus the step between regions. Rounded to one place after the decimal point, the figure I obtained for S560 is 1.4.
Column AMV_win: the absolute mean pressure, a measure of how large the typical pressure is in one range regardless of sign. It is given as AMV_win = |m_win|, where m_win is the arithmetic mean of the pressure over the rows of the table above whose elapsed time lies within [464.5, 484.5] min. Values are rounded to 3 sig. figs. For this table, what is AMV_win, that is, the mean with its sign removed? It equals 13.8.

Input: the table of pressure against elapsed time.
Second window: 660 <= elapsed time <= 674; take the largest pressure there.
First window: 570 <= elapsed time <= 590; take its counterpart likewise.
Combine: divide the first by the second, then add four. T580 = 4.95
